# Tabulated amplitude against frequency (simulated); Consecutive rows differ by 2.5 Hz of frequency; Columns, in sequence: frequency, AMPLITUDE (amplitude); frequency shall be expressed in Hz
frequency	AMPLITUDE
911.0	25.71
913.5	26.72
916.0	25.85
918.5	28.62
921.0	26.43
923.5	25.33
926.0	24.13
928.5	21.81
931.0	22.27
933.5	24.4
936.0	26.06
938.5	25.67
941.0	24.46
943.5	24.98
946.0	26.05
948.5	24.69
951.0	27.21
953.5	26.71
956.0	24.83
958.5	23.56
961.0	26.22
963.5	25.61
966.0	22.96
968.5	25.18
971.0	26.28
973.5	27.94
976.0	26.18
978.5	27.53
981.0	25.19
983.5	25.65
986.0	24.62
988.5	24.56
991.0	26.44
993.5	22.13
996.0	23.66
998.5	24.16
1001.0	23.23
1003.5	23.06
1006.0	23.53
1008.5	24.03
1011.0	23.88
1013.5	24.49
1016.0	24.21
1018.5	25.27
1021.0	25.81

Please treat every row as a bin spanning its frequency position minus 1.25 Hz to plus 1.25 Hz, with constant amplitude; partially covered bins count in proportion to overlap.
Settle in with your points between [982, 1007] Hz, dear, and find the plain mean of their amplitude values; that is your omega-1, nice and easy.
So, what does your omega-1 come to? 24.1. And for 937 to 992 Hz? 25.6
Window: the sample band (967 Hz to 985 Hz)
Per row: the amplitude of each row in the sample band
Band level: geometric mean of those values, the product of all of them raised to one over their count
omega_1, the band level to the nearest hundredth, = 26.26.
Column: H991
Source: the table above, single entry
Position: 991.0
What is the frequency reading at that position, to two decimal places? 26.44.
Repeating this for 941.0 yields 24.46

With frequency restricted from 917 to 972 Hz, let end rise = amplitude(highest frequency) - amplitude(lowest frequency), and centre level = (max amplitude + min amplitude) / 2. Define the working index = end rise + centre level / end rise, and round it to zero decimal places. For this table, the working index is -13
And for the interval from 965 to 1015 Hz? 18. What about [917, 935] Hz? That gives -10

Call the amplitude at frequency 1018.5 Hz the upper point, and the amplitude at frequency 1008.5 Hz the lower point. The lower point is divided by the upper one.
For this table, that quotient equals 0.95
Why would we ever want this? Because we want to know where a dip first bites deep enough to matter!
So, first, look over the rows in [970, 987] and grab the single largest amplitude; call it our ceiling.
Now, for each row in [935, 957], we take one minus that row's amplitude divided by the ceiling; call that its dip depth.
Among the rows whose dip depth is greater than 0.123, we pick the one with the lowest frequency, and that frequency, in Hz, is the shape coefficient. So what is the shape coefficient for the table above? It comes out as 941.0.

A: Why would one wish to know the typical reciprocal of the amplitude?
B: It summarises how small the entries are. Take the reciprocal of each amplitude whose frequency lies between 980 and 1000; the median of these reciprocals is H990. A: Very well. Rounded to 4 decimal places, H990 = 0.0407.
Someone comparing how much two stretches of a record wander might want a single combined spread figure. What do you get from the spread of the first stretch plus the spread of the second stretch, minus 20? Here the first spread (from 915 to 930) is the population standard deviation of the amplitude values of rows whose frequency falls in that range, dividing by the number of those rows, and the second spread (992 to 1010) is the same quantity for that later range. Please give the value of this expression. -17.3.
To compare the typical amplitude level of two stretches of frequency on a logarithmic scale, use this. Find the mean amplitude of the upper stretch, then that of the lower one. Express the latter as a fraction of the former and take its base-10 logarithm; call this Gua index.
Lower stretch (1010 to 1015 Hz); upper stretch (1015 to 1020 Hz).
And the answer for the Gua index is -0.01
